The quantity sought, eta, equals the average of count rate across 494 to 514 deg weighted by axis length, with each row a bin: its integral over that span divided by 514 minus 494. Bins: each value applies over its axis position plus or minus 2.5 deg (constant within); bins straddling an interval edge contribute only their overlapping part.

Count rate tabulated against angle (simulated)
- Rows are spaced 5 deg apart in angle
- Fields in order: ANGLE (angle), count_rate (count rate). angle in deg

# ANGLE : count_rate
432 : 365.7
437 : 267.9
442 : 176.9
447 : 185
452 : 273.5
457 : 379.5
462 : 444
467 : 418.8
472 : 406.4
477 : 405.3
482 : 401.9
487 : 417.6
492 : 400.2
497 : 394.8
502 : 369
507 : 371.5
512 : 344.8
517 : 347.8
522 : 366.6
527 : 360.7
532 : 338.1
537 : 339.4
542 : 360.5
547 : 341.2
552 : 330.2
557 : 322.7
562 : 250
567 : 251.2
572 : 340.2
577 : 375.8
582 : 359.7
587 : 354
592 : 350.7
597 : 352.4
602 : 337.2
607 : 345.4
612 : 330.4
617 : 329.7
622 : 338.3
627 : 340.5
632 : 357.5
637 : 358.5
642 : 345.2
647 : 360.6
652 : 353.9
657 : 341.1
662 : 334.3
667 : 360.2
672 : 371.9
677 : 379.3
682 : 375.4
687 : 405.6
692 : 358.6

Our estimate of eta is 371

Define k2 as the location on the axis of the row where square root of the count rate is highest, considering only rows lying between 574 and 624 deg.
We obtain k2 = 577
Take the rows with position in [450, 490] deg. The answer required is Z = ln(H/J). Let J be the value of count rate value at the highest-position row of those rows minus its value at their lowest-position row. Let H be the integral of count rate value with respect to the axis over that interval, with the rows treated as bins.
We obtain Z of 5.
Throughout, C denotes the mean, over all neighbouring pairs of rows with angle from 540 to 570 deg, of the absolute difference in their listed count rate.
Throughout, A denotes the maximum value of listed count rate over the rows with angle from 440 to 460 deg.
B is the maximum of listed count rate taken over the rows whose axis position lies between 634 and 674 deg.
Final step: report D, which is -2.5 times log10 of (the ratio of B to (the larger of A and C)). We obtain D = 0.02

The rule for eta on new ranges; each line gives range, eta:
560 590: 323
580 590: 356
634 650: 355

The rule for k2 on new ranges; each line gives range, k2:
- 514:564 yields 522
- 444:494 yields 462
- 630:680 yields 677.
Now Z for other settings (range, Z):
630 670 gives 9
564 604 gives 5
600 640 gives 6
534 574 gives 10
